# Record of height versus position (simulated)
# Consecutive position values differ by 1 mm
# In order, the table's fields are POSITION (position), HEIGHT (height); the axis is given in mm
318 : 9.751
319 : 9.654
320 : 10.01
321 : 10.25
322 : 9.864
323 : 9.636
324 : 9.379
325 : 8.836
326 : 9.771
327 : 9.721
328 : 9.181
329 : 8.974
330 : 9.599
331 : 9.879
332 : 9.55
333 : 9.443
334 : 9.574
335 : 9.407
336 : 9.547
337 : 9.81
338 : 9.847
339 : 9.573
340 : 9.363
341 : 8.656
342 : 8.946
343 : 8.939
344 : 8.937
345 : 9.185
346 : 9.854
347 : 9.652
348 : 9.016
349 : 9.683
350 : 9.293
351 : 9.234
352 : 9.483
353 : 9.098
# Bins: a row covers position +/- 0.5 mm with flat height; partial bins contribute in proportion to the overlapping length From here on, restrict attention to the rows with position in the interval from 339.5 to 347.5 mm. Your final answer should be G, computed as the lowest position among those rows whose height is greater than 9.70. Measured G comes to 346 mm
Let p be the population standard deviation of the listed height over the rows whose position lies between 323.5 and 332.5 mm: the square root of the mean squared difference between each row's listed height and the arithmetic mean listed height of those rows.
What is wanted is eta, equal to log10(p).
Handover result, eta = -0.462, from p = 0.345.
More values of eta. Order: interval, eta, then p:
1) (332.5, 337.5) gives -0.850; 0.141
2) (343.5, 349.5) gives -0.450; 0.355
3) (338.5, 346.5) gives -0.433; 0.369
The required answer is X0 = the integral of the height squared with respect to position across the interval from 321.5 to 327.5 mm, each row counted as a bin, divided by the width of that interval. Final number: 91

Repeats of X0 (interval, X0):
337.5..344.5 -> 84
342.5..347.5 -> 87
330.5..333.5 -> 93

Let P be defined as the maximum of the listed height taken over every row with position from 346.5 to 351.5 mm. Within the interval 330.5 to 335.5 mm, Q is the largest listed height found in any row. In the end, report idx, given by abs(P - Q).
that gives 0.20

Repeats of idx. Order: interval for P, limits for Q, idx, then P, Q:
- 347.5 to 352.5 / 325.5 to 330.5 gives 0.09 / 9.683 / 9.771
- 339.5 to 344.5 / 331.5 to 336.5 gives 0.21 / 9.363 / 9.574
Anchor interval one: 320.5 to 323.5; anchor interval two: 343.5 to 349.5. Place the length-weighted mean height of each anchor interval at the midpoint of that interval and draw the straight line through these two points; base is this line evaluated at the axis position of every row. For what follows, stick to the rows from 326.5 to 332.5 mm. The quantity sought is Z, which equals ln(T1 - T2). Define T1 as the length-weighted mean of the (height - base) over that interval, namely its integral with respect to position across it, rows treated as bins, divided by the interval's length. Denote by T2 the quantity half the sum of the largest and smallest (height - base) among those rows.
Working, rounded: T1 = -0.27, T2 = -0.32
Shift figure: -3.1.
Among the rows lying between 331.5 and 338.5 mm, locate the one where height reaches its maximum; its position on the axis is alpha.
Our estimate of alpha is 338 mm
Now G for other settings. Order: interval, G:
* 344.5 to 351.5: 346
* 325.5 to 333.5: 326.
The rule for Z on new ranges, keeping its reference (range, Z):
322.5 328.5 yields -2.1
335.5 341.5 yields -1.6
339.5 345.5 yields -3.3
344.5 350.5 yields -3.8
